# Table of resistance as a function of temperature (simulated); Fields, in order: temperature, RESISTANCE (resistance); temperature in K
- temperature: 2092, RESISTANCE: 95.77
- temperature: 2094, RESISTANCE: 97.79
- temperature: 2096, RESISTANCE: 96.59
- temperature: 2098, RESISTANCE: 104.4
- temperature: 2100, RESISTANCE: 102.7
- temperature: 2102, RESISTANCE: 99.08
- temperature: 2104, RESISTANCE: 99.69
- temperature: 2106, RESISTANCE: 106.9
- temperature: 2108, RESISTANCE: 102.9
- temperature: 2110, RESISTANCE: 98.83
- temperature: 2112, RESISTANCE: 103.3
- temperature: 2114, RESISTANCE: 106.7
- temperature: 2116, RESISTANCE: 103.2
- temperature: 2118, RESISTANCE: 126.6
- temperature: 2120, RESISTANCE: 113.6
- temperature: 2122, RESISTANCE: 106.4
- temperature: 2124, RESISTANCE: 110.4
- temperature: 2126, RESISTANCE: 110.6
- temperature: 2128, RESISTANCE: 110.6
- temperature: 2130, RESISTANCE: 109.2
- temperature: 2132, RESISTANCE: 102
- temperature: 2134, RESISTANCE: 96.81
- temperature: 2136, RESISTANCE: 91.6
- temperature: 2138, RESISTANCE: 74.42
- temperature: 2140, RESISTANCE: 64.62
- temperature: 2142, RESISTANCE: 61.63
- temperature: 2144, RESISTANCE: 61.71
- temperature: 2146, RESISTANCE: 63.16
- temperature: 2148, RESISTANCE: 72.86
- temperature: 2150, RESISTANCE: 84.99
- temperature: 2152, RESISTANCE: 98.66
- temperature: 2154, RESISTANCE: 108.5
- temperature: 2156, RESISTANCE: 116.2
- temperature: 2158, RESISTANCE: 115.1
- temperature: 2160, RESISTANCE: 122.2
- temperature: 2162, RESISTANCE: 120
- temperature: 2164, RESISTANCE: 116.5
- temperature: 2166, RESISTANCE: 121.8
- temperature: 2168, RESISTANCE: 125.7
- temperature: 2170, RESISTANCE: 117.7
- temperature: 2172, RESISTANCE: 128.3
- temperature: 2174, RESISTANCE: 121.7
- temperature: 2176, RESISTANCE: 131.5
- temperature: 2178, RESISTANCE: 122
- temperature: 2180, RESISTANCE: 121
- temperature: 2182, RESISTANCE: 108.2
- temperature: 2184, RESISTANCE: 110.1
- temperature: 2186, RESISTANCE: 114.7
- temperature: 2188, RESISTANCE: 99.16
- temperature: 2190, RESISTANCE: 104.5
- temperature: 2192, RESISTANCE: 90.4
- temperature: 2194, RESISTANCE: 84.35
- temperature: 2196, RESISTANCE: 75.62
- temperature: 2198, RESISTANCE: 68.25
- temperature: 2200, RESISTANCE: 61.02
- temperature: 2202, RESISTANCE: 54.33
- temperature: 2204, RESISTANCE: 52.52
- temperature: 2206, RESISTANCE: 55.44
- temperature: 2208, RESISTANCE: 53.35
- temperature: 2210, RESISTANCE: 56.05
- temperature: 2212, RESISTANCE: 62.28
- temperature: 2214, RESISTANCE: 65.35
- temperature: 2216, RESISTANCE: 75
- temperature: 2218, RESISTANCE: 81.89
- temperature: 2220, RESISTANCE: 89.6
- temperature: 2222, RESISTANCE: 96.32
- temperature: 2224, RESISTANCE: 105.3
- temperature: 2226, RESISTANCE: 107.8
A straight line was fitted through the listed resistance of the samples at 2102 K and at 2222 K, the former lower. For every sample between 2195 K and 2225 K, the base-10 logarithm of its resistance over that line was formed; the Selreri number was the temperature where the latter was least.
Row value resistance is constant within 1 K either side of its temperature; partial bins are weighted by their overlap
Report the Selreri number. 2204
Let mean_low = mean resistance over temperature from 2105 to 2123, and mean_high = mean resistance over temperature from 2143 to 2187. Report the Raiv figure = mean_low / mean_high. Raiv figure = 0.99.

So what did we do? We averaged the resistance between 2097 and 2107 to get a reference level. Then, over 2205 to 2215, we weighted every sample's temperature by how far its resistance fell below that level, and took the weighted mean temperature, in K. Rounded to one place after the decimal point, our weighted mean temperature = 2209.7 K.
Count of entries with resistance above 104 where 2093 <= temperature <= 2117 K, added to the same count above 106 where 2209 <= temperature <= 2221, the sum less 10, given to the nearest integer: -7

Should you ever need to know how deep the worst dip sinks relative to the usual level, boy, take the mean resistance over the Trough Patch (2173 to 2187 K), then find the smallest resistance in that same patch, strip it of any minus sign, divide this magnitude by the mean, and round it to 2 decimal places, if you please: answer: 0.91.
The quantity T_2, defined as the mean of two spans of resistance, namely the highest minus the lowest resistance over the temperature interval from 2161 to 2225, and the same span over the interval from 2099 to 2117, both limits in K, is 44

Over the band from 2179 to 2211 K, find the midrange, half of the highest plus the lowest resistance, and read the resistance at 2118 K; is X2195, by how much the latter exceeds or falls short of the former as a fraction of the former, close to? 0.46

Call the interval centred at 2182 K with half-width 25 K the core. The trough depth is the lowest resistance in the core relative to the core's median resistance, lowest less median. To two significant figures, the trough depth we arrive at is -62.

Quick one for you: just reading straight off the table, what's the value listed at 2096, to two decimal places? 96.59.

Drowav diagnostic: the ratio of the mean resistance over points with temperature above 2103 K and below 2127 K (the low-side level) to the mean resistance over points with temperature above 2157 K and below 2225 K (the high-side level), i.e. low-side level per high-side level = 1.1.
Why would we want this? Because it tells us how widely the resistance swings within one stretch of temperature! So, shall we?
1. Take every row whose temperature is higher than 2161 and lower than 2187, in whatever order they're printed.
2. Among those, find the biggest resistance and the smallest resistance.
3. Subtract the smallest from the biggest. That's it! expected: 23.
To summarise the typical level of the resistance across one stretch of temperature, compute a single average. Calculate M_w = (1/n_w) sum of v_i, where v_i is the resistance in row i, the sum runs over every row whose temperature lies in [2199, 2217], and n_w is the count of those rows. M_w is 59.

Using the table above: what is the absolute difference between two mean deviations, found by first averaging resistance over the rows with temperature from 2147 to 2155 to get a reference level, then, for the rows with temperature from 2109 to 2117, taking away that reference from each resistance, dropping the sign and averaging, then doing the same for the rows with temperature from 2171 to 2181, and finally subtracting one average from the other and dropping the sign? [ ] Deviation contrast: 22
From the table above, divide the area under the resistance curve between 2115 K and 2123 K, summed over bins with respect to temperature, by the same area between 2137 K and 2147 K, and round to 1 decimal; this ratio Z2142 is 1.4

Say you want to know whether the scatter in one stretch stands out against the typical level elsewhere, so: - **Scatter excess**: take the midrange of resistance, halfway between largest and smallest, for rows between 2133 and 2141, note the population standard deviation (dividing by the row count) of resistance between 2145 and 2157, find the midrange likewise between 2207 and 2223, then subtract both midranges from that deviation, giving -137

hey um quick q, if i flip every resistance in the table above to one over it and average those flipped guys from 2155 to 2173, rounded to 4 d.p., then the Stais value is 0.0083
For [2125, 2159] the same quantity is 0.0116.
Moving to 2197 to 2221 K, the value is 0.0159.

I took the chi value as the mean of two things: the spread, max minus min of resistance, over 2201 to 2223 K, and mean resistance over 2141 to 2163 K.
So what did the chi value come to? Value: 68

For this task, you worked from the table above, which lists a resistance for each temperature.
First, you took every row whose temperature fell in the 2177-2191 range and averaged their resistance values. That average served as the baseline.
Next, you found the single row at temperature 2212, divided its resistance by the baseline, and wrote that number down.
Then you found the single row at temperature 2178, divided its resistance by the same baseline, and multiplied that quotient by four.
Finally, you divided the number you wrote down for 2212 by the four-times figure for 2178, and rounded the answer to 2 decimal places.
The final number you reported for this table 0.13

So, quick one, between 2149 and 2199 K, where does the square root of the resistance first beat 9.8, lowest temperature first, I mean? 2152 K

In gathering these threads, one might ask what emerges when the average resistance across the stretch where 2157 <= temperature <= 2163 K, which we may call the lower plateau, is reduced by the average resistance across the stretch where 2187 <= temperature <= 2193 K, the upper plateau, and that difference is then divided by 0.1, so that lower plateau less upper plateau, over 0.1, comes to 211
